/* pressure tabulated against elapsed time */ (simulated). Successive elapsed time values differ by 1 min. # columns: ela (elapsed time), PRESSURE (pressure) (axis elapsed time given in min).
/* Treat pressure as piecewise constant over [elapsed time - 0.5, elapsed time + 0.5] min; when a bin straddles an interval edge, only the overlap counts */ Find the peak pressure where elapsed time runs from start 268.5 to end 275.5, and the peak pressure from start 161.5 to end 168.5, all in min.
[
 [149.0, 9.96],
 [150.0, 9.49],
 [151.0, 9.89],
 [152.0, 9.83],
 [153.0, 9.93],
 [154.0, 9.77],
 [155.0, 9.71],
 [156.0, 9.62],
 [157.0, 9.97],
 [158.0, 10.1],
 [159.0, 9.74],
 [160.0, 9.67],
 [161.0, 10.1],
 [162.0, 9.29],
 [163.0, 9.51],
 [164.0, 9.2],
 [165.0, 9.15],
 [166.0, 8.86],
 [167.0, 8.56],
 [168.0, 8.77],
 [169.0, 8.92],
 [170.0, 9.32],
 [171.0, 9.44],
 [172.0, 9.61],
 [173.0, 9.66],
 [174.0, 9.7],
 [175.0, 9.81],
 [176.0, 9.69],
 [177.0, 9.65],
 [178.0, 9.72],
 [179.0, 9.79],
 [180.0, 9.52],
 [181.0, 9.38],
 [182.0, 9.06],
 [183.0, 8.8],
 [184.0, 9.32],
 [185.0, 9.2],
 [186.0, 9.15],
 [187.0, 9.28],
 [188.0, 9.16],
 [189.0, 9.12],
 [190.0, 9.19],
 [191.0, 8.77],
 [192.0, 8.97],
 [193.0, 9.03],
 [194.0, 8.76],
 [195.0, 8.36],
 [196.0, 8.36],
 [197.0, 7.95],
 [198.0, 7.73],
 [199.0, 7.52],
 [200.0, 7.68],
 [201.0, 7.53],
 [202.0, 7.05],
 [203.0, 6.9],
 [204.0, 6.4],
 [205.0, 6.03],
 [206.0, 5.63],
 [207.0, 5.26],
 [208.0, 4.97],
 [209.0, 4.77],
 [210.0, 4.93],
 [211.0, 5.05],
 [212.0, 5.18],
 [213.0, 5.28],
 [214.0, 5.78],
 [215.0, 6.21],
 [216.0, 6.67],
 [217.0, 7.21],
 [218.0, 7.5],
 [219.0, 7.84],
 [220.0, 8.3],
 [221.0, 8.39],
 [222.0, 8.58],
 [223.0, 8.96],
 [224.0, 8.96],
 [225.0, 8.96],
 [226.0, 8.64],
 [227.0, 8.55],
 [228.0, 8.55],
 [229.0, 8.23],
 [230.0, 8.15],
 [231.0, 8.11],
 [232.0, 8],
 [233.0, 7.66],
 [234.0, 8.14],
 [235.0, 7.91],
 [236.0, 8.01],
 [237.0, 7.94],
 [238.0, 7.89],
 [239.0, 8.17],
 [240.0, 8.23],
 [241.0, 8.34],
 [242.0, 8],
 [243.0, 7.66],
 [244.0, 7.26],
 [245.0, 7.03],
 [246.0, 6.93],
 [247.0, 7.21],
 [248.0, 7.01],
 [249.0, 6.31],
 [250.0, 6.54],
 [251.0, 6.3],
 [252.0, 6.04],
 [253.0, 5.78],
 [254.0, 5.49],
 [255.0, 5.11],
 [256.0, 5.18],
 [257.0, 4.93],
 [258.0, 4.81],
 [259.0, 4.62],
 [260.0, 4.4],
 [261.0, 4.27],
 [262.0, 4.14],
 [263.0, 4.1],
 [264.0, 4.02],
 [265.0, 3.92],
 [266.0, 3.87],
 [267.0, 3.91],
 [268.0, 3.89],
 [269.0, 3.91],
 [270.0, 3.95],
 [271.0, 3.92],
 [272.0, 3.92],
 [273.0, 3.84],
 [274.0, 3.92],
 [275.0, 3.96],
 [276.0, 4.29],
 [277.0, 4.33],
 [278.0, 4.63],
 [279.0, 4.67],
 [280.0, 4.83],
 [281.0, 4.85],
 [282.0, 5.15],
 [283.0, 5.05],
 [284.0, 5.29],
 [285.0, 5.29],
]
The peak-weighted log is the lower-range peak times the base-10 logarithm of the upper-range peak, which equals 5.7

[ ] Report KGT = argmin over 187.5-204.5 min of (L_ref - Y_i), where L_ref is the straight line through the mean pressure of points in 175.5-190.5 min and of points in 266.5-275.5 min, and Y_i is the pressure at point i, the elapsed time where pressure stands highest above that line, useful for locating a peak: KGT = 193.0 min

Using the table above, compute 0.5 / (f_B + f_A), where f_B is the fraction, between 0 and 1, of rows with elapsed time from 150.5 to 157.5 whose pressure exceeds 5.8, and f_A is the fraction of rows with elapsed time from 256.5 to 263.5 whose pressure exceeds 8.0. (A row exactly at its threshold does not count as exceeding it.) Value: 0.50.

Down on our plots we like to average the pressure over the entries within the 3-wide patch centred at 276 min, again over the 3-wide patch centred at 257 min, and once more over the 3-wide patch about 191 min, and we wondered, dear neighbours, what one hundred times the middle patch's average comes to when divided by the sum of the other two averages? 38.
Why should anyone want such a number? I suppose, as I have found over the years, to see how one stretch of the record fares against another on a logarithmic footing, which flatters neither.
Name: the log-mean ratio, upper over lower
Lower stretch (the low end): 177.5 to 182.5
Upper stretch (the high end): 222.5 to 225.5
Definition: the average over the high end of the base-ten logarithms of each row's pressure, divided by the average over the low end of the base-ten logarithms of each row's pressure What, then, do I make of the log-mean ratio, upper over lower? 1.0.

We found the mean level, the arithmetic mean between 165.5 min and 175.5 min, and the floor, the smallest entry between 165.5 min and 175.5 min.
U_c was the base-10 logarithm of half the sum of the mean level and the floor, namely 0.950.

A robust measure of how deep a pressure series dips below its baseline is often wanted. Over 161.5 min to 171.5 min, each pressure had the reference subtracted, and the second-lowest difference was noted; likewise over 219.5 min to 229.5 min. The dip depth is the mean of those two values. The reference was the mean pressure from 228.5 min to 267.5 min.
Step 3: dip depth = 2.1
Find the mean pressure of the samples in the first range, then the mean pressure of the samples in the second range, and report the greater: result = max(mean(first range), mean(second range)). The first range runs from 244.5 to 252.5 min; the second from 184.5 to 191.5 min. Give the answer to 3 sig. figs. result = 9.12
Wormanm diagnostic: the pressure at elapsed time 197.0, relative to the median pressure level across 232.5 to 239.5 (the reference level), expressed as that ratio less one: 0.00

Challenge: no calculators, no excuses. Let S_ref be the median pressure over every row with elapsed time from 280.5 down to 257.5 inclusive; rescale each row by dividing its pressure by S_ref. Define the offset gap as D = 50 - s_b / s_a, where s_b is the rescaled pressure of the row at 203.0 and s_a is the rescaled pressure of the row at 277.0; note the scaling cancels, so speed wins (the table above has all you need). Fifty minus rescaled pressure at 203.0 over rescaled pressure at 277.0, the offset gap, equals 48.4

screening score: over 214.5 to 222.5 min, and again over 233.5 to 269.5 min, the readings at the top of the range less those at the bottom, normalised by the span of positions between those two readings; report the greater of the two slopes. 0.34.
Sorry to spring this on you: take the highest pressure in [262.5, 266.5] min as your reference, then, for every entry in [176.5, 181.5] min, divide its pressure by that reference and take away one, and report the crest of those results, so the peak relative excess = 1.39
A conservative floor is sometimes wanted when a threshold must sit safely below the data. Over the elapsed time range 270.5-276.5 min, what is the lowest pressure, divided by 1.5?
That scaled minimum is 3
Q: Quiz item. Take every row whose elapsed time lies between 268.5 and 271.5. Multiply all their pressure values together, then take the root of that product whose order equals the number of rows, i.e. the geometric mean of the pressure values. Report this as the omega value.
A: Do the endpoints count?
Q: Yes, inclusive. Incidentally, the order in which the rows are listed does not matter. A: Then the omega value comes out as 3.9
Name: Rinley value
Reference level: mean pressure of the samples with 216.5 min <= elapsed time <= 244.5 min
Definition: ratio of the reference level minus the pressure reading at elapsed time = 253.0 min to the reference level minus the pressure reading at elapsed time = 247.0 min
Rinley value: 2.5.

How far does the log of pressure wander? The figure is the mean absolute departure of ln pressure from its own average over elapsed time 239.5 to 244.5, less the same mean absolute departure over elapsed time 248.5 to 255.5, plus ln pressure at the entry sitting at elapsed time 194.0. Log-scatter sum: 2.14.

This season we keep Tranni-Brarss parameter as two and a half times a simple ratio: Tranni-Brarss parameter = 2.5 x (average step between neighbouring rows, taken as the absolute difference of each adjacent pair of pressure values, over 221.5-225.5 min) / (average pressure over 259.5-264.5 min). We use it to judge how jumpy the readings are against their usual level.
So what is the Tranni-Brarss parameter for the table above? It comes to 0.076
